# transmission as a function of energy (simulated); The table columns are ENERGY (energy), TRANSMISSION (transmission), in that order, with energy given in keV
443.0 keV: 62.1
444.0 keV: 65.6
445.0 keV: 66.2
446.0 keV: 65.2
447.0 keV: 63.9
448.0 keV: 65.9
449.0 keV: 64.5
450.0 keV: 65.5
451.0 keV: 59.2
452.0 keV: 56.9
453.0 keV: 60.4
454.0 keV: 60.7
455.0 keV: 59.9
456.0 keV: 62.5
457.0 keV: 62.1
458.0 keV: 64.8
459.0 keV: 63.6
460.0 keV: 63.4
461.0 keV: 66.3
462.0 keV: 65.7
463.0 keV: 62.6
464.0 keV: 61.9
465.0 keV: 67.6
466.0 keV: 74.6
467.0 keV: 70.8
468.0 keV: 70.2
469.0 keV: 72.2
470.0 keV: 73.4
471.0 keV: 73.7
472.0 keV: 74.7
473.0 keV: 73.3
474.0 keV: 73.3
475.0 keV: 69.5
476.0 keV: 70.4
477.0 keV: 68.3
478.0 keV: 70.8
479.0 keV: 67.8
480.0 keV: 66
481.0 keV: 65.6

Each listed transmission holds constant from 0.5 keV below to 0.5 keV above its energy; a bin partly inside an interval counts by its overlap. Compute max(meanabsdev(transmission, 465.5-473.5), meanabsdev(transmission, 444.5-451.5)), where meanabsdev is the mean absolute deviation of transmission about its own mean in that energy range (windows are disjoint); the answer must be 1.60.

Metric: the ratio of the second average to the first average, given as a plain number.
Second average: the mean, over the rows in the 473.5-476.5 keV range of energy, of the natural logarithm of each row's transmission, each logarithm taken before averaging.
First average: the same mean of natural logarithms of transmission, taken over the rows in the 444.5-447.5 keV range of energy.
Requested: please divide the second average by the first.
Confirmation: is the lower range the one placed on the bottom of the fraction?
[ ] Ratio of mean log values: 1.02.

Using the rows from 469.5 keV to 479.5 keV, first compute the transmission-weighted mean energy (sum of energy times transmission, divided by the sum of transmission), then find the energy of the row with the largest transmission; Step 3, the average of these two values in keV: 473.2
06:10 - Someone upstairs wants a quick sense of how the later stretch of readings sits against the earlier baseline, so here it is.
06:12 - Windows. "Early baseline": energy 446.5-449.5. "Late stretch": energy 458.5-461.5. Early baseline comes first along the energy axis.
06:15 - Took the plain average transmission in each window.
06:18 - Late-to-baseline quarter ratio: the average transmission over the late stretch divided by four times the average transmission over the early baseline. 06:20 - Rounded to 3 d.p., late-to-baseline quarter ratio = 0.249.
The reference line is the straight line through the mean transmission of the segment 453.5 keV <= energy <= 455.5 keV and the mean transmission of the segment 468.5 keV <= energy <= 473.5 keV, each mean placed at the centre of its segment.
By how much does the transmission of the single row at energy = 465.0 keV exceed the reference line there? -1.1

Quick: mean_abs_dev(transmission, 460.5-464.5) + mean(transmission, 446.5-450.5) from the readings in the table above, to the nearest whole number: 67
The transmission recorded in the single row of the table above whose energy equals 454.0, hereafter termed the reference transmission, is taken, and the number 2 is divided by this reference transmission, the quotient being 0.0329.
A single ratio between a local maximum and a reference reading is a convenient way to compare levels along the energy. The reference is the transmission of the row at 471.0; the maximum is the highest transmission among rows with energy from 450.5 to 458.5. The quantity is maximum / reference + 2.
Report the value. 2.88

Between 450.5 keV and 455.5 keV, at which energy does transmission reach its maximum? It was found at 454.0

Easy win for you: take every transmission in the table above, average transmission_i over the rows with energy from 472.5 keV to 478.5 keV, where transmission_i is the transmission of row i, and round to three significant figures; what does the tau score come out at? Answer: 70.9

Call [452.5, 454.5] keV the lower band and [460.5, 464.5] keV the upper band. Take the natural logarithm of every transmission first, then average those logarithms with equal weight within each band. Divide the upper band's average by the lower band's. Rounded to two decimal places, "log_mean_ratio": 1.01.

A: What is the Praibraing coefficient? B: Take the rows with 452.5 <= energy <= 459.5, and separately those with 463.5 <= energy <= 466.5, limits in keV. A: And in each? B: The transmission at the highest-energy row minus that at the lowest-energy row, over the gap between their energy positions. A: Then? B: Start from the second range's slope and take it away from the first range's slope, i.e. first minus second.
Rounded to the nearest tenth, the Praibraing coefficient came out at -5.8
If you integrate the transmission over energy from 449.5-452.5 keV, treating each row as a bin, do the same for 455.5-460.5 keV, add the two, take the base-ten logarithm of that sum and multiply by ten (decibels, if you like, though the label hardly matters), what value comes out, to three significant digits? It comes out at 27.0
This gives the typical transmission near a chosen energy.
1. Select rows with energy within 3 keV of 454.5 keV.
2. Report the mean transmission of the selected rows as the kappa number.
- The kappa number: 60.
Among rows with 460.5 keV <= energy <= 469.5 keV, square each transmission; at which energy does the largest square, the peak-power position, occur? 466.0 keV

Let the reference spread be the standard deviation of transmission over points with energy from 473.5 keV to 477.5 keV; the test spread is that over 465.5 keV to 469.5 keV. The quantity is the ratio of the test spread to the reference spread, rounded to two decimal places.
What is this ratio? 0.92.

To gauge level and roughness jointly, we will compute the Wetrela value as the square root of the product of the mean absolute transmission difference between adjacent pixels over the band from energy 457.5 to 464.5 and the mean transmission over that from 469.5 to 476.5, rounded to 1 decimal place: 10.3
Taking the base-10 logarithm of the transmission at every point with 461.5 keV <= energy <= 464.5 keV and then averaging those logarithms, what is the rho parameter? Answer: 1.802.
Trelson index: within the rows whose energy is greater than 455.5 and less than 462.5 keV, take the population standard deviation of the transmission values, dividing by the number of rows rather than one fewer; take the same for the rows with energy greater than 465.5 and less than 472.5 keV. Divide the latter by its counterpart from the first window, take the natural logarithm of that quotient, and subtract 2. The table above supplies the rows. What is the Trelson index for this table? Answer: -1.9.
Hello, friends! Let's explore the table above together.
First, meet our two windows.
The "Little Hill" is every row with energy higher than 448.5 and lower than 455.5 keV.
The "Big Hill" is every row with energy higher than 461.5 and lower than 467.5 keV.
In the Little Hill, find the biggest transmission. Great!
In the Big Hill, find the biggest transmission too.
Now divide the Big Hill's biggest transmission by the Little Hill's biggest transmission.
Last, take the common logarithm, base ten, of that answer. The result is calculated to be 0.056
